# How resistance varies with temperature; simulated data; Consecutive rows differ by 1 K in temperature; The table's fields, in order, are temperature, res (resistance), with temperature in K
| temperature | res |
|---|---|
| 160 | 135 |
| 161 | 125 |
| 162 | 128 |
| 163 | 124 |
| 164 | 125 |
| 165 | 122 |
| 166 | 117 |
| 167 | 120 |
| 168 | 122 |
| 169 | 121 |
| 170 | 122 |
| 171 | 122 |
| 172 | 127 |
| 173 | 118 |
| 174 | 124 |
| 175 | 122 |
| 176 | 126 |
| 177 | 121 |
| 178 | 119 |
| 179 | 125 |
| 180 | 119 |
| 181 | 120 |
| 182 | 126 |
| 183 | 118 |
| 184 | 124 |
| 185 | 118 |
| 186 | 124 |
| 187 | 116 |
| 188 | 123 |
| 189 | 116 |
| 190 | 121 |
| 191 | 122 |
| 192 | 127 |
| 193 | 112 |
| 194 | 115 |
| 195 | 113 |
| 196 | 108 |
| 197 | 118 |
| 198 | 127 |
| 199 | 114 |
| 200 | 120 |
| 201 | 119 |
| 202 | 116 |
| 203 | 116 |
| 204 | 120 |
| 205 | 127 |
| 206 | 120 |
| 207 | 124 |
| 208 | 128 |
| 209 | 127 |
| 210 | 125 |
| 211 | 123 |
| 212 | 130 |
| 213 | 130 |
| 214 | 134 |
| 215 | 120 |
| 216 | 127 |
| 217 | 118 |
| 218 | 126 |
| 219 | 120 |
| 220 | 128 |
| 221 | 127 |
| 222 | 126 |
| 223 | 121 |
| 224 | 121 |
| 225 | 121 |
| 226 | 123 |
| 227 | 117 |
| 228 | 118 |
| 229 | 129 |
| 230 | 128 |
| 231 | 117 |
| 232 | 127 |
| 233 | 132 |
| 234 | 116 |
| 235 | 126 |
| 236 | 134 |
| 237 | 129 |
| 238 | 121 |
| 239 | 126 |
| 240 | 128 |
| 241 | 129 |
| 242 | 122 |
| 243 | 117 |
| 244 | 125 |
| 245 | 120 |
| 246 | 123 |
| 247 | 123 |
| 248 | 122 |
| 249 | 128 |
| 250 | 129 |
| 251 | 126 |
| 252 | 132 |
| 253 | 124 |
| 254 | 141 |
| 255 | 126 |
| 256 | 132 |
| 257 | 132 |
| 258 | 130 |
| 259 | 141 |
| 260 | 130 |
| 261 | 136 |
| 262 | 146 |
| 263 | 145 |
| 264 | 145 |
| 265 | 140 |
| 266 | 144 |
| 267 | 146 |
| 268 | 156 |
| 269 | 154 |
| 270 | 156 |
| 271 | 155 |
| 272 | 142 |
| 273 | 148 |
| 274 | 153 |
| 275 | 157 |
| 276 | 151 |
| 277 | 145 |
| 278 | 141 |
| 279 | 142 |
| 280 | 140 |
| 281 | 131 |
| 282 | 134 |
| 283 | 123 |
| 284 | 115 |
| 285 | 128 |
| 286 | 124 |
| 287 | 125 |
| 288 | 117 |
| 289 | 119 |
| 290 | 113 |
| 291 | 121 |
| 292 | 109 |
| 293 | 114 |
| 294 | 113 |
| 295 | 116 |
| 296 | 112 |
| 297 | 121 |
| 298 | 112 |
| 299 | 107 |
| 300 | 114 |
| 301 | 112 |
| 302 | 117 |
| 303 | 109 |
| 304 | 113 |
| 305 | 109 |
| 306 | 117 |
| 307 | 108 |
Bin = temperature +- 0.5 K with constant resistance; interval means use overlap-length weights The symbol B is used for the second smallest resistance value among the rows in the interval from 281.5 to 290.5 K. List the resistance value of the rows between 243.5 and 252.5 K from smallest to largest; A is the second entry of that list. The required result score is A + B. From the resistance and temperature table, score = 237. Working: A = 122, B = 115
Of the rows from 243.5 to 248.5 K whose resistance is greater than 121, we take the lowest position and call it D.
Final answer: 244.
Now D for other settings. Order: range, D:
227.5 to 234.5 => 229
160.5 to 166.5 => 161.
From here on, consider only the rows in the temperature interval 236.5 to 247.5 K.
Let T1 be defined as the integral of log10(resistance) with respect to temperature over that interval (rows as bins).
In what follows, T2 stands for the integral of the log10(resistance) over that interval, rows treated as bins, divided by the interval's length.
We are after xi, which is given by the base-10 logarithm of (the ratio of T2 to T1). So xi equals -1.0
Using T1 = 23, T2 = 2.093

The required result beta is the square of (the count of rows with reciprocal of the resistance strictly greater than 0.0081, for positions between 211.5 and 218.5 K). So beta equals 4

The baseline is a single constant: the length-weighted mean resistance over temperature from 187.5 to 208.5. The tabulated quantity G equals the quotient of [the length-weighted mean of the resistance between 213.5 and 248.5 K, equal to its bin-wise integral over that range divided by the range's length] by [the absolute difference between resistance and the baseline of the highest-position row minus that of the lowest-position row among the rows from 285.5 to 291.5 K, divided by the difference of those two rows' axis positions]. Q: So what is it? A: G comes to -207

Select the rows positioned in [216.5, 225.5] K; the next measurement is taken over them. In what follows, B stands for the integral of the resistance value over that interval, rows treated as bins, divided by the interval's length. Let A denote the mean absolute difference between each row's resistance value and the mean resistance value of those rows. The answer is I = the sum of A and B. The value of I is 126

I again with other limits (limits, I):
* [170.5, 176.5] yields 126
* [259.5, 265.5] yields 145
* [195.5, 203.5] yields 121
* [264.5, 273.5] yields 155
